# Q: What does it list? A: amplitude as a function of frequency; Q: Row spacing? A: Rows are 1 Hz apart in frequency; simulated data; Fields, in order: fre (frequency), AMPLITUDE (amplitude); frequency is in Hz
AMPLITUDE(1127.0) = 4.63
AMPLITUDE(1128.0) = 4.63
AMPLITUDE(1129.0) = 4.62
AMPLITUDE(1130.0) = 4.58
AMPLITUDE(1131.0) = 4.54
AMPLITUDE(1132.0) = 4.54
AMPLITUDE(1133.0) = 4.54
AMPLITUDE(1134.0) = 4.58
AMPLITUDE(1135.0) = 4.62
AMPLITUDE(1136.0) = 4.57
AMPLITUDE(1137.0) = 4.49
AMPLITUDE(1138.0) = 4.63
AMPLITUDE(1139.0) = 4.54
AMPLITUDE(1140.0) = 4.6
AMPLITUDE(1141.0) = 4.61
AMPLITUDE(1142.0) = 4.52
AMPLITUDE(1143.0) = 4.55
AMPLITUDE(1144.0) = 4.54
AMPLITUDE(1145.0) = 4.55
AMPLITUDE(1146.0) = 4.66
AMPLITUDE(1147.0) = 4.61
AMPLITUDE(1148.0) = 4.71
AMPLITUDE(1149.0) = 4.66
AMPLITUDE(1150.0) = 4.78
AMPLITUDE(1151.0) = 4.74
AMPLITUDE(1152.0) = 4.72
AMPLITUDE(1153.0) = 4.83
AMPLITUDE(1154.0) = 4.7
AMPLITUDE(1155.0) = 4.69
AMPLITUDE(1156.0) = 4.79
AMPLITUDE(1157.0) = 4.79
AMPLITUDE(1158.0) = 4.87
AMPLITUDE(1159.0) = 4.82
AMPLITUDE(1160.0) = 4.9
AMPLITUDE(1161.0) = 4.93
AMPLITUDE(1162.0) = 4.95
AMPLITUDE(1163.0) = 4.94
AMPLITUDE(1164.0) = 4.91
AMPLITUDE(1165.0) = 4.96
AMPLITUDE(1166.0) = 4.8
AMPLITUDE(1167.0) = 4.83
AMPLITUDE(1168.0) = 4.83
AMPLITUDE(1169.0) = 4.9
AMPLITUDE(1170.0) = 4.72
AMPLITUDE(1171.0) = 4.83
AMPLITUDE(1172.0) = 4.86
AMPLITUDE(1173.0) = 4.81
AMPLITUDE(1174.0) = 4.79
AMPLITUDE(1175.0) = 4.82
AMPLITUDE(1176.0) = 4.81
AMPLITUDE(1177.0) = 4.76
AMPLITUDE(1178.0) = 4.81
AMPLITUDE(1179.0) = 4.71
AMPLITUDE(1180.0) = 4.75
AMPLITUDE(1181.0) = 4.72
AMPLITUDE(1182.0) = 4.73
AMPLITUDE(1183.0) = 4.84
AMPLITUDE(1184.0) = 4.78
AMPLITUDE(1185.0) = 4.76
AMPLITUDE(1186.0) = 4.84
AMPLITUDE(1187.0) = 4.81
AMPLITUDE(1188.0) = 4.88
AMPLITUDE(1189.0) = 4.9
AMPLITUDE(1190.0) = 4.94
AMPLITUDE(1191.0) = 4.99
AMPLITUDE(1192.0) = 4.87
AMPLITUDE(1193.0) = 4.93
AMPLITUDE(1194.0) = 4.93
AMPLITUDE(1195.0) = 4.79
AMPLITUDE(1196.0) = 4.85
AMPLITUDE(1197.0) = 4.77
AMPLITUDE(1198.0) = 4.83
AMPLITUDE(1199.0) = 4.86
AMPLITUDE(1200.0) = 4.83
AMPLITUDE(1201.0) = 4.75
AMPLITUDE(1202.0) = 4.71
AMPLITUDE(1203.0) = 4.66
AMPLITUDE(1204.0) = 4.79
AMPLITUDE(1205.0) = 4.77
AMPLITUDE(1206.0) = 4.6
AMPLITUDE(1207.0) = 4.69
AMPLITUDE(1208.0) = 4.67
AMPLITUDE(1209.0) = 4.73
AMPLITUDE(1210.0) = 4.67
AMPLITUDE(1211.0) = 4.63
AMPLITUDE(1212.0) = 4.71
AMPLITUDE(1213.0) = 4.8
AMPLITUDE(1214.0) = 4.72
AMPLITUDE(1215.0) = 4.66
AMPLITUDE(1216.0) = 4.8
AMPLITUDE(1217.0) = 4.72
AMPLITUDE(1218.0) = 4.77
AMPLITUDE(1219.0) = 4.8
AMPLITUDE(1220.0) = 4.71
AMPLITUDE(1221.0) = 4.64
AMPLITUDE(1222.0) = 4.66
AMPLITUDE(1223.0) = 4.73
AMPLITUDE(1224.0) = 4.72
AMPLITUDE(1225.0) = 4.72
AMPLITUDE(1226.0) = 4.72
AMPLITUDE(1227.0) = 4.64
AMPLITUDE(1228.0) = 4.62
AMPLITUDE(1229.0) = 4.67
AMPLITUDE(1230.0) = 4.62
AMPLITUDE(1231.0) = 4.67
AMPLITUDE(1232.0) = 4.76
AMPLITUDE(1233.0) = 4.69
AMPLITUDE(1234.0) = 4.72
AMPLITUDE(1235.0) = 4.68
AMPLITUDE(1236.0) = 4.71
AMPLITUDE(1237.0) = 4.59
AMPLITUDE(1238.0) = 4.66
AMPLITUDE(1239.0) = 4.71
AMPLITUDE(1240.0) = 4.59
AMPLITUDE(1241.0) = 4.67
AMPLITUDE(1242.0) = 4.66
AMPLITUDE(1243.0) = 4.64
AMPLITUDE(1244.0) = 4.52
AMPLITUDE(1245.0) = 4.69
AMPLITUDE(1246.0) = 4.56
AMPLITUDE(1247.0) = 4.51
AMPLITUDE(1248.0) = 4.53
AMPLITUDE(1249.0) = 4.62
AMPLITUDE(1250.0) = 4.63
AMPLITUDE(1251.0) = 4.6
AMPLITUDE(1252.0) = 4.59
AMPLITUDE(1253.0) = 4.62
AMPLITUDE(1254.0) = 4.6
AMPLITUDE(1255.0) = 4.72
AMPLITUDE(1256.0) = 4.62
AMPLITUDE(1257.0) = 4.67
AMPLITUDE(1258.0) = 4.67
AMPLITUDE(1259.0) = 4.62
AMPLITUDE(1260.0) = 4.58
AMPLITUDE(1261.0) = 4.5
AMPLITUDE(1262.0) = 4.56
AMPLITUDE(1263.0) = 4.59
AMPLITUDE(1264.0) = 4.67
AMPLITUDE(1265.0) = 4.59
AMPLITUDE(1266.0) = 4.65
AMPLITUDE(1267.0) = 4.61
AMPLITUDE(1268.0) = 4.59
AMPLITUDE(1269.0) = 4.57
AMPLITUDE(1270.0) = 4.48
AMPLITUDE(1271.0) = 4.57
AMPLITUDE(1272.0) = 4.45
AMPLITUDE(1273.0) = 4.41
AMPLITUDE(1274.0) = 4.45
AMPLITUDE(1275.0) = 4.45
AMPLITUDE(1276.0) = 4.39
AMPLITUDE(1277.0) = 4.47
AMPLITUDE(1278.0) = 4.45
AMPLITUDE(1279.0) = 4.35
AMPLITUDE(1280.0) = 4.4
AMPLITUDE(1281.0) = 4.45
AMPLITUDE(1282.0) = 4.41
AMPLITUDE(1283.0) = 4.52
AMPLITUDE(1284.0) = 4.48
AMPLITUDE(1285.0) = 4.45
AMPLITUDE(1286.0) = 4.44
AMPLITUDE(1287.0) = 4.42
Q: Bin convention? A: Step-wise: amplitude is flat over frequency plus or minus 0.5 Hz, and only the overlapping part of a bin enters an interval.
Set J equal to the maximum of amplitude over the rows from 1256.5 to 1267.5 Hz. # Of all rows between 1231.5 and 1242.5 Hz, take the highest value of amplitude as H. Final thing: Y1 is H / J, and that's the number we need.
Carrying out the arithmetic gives 1.02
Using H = 4.76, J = 4.67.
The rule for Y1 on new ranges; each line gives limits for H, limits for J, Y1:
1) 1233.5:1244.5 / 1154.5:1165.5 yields 0.95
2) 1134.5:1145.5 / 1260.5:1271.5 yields 0.99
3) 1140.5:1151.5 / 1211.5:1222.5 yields 1.00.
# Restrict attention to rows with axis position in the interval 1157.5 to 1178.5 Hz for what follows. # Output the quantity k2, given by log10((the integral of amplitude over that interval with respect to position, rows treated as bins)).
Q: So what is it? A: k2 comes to 2.01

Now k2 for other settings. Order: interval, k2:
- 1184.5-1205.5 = 2.01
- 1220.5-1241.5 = 1.99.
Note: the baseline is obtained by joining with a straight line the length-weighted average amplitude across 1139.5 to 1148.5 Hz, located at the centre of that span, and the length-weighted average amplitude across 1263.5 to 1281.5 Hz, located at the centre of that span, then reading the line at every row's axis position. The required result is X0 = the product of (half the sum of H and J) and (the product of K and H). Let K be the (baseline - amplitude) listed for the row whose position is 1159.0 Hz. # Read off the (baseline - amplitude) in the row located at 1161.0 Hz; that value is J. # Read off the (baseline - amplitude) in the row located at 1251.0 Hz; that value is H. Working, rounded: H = -0.08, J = -0.3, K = -0.24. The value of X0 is -0.0043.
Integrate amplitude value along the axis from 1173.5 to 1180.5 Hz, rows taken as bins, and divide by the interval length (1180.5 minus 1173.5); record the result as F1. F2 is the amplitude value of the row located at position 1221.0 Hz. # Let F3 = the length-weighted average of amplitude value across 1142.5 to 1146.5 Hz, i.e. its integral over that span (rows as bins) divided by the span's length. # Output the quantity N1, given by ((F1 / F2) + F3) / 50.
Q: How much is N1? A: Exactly 0.1121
